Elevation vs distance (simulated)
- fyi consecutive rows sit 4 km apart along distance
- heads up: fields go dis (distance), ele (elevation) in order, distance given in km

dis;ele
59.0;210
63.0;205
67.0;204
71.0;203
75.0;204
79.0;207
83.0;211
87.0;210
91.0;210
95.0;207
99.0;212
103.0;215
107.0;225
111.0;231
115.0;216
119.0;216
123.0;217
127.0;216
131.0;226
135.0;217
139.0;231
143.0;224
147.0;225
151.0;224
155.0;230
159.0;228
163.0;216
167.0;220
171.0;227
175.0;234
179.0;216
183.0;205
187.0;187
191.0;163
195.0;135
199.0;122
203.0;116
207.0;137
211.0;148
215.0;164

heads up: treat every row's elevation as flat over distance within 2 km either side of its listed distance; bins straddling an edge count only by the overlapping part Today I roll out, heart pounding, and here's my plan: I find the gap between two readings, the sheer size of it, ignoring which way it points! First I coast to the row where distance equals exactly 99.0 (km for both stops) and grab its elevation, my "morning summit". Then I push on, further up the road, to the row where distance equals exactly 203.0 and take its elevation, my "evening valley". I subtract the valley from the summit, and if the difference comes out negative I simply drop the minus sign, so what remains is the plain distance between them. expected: 96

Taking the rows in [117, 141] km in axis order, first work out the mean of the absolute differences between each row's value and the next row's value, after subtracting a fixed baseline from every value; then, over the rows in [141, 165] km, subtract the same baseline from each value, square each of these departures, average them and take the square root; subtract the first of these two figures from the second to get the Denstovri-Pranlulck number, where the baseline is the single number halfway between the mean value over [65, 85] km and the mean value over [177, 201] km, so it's 29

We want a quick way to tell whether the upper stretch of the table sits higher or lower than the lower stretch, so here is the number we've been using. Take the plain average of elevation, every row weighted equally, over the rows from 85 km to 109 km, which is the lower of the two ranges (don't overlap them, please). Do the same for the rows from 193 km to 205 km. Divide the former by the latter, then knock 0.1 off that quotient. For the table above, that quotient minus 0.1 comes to 1.61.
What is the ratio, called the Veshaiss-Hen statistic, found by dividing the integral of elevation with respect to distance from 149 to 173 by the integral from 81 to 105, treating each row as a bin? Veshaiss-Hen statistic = 1.06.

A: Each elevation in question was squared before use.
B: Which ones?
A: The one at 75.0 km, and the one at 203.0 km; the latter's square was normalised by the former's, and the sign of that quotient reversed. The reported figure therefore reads -0.32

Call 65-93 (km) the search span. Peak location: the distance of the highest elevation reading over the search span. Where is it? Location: 83.0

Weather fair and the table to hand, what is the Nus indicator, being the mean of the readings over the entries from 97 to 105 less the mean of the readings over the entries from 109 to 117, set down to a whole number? -10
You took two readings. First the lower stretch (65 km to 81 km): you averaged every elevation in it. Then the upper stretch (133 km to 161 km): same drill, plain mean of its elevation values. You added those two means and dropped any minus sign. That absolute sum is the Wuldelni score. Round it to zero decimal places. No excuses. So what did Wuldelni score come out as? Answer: 430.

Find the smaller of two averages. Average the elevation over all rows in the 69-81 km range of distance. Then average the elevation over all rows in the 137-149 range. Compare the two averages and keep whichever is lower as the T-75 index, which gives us 205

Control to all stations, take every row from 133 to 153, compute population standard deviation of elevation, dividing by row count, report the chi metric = 4.4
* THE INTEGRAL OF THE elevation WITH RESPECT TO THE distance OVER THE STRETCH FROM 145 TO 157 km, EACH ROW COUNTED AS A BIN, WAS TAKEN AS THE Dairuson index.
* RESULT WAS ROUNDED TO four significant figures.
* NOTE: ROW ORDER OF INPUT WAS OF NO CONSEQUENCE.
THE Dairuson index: 2716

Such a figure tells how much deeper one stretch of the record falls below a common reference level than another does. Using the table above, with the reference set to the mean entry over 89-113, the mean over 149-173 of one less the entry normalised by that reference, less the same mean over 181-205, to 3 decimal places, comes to -0.321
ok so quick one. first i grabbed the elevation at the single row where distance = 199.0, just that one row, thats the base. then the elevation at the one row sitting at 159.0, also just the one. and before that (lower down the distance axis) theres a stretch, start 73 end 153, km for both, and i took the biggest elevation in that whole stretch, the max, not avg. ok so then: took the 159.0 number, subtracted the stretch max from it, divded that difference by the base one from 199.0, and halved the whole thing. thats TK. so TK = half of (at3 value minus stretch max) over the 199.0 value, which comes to -0.01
